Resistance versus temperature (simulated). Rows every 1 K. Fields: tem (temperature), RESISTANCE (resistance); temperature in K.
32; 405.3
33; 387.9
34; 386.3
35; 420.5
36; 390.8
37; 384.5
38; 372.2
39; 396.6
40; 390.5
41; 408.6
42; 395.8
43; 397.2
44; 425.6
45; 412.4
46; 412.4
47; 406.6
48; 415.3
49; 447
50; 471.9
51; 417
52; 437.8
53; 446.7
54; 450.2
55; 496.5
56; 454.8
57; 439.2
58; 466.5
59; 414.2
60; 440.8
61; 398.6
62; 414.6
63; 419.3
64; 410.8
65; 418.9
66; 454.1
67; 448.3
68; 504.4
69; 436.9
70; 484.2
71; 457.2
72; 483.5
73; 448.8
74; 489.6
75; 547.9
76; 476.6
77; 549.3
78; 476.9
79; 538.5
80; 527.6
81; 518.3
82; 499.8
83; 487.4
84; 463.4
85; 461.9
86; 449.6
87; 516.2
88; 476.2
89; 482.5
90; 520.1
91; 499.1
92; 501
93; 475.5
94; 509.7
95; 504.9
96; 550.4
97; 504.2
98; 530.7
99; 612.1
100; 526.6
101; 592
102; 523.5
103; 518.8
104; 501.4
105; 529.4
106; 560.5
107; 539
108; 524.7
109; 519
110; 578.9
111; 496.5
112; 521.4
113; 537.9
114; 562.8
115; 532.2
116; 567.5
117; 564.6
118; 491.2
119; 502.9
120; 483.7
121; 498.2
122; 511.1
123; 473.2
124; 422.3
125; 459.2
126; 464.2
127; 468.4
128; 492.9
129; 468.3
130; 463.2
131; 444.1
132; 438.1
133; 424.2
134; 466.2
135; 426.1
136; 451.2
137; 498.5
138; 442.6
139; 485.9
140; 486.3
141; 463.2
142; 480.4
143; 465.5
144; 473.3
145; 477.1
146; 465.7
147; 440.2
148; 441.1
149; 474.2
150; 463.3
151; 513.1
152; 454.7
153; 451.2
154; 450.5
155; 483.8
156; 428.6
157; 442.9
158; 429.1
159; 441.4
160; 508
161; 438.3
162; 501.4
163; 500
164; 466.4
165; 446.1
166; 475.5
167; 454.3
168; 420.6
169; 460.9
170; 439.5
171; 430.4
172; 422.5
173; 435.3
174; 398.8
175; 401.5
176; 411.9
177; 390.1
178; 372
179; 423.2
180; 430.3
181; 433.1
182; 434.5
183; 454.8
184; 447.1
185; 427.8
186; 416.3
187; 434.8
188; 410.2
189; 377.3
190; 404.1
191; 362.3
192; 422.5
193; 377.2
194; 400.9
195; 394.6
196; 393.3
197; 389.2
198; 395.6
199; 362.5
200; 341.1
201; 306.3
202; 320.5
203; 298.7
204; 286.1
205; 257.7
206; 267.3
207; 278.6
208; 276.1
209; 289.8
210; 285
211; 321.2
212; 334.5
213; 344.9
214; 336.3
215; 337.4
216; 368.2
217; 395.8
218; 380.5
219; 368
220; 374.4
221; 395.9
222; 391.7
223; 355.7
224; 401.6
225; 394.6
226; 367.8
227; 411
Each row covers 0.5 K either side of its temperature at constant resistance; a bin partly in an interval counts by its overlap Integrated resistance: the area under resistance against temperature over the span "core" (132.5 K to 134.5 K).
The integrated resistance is 890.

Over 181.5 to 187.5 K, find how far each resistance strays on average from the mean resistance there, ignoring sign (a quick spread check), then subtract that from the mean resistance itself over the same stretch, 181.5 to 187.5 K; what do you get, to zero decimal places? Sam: 426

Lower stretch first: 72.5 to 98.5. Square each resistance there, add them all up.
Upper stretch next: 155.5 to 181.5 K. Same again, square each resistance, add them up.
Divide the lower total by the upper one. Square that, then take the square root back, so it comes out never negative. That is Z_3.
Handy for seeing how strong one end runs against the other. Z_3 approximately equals 1.30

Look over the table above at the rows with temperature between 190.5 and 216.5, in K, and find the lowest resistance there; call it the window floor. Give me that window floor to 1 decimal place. 257.7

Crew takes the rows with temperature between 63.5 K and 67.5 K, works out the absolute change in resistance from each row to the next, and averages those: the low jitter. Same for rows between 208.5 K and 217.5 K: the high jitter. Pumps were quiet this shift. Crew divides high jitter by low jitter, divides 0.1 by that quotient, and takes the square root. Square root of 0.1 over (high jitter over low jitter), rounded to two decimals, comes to 0.31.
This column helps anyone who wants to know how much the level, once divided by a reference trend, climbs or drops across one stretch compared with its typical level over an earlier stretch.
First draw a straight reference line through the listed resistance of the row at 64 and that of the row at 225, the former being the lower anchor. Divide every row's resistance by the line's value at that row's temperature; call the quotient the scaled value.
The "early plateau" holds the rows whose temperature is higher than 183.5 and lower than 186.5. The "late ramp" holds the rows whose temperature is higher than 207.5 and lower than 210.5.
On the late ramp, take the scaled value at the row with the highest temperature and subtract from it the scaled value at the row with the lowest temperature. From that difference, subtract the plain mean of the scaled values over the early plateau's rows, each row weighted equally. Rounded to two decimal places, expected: -1.06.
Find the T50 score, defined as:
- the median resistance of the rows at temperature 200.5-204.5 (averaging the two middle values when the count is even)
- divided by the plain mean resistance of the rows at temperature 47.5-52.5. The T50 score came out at 0.69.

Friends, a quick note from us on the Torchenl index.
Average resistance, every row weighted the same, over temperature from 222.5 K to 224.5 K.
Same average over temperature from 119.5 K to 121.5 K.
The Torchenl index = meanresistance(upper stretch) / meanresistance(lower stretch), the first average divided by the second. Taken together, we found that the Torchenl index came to 0.77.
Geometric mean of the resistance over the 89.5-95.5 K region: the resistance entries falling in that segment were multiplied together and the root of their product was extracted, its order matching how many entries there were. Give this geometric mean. 502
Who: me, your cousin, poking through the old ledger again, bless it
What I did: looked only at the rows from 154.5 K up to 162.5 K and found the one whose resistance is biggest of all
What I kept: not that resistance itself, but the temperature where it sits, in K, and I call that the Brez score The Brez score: 160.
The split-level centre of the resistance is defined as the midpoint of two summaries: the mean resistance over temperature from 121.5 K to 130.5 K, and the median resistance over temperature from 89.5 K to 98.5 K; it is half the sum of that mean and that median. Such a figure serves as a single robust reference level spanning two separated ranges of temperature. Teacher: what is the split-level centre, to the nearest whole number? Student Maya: 487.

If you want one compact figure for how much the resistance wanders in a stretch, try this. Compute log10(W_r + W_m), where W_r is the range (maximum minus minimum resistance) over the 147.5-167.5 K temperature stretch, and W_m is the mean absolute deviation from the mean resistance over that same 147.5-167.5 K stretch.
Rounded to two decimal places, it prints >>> 2.03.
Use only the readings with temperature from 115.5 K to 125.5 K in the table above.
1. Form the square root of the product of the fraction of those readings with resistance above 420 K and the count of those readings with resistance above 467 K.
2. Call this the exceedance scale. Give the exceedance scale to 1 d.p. 2.8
